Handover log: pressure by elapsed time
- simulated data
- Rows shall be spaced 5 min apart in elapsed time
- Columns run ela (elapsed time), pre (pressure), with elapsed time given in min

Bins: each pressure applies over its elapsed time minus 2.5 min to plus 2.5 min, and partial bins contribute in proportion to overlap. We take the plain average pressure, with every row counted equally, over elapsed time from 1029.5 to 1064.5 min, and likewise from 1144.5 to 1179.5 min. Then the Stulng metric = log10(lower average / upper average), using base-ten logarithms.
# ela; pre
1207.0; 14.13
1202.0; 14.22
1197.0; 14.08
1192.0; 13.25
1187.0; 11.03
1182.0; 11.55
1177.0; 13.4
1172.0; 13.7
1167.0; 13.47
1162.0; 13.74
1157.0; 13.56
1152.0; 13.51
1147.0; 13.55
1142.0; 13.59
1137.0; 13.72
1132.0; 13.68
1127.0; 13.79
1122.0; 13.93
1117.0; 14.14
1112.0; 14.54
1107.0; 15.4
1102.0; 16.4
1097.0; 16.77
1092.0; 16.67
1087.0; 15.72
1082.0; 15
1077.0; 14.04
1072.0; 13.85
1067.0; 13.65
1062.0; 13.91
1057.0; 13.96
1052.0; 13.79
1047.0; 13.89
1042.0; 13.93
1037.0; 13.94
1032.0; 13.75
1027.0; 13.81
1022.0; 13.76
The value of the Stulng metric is 0.01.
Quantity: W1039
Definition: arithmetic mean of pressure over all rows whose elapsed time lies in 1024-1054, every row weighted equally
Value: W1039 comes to 13.9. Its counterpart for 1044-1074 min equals 13.8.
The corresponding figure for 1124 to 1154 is 13.6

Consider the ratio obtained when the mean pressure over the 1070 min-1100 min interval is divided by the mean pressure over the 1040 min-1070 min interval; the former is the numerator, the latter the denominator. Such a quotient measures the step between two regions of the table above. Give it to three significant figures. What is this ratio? 1.11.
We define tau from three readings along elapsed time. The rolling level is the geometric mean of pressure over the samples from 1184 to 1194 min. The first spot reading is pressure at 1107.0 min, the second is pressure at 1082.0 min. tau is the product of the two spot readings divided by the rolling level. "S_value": 19.1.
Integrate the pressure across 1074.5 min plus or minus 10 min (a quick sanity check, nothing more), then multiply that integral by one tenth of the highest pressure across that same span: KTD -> 424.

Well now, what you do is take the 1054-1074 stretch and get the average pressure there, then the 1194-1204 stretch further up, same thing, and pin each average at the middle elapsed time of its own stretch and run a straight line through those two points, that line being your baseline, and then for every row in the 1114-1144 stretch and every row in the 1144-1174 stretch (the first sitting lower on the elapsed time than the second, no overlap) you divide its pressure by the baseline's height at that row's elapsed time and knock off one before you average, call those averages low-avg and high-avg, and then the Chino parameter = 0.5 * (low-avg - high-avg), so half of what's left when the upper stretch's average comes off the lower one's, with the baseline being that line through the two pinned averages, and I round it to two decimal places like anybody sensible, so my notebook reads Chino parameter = 0.01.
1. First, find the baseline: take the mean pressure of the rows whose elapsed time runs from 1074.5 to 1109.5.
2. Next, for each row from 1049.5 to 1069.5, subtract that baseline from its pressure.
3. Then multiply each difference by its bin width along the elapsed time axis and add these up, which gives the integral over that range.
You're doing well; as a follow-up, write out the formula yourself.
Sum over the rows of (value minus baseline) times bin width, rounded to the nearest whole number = -38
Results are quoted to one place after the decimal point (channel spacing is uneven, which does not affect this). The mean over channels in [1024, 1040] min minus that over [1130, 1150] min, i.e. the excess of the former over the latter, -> 0.2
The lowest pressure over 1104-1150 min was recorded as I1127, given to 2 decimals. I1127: 13.55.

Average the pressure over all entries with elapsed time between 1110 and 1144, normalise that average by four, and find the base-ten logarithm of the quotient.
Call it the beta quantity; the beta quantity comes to 0.541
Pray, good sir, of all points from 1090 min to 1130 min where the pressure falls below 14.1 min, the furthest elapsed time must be 1127.0 min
